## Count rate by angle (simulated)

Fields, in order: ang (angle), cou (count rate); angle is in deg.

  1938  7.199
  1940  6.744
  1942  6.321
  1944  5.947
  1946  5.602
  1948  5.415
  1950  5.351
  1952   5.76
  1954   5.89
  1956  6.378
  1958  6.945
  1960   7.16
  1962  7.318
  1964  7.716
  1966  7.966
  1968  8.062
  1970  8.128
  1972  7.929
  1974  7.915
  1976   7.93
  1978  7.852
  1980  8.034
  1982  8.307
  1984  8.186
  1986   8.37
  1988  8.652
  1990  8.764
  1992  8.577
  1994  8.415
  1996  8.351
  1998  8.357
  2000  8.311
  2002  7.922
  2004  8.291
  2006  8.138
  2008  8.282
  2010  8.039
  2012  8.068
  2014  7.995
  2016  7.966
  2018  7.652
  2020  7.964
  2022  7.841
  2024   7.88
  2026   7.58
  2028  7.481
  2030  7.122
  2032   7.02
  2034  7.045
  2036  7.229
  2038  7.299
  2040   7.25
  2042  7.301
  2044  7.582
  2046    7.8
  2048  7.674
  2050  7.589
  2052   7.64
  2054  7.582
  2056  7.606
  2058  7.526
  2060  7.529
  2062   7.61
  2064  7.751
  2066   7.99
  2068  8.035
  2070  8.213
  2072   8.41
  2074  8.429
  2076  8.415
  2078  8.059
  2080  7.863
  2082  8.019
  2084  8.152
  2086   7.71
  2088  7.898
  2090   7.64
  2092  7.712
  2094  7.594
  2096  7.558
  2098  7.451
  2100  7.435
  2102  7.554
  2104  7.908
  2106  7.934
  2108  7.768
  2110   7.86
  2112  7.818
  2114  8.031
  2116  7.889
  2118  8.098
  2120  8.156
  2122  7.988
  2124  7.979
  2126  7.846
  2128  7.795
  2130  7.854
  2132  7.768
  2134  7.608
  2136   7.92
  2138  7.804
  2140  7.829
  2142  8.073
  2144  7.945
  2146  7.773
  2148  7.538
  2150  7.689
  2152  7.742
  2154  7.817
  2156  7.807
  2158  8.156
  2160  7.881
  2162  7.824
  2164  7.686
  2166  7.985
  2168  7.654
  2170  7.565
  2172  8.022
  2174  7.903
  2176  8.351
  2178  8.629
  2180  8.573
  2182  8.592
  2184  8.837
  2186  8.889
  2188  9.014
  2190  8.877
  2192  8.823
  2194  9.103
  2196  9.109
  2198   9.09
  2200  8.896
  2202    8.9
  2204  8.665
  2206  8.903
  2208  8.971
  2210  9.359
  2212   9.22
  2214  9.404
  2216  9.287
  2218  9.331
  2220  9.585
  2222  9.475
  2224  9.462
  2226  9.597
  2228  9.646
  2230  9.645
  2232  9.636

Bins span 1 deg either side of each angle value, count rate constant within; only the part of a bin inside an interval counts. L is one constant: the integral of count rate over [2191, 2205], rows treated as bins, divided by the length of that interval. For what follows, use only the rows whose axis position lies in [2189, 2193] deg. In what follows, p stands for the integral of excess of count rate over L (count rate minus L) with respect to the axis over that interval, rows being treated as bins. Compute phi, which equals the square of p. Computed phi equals 0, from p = -0.4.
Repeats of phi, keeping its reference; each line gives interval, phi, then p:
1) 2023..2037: 504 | -22.5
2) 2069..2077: 21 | -4.6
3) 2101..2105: 23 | -4.8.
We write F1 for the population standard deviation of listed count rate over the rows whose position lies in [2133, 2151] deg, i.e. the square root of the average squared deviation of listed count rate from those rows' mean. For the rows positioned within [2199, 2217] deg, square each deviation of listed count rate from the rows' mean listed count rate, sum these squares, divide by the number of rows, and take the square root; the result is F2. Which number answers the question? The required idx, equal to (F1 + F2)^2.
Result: 0.16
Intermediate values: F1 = 0.16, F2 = 0.242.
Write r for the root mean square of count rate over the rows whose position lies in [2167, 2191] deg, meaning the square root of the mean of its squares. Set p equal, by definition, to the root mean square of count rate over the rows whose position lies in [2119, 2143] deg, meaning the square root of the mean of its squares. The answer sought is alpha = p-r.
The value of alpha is -0.5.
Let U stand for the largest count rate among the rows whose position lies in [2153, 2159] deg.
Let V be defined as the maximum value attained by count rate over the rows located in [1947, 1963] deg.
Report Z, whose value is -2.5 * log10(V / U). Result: 0.12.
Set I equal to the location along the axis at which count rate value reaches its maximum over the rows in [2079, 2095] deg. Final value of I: 2084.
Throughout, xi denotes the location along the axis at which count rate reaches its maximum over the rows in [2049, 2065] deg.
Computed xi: 2064 deg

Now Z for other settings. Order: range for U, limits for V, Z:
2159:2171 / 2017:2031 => 0.00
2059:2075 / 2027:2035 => 0.13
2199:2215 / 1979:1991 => 0.08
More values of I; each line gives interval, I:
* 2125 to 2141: 2136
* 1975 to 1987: 1986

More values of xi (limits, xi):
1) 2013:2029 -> 2014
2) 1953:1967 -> 1966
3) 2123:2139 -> 2124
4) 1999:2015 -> 2000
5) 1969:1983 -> 1982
